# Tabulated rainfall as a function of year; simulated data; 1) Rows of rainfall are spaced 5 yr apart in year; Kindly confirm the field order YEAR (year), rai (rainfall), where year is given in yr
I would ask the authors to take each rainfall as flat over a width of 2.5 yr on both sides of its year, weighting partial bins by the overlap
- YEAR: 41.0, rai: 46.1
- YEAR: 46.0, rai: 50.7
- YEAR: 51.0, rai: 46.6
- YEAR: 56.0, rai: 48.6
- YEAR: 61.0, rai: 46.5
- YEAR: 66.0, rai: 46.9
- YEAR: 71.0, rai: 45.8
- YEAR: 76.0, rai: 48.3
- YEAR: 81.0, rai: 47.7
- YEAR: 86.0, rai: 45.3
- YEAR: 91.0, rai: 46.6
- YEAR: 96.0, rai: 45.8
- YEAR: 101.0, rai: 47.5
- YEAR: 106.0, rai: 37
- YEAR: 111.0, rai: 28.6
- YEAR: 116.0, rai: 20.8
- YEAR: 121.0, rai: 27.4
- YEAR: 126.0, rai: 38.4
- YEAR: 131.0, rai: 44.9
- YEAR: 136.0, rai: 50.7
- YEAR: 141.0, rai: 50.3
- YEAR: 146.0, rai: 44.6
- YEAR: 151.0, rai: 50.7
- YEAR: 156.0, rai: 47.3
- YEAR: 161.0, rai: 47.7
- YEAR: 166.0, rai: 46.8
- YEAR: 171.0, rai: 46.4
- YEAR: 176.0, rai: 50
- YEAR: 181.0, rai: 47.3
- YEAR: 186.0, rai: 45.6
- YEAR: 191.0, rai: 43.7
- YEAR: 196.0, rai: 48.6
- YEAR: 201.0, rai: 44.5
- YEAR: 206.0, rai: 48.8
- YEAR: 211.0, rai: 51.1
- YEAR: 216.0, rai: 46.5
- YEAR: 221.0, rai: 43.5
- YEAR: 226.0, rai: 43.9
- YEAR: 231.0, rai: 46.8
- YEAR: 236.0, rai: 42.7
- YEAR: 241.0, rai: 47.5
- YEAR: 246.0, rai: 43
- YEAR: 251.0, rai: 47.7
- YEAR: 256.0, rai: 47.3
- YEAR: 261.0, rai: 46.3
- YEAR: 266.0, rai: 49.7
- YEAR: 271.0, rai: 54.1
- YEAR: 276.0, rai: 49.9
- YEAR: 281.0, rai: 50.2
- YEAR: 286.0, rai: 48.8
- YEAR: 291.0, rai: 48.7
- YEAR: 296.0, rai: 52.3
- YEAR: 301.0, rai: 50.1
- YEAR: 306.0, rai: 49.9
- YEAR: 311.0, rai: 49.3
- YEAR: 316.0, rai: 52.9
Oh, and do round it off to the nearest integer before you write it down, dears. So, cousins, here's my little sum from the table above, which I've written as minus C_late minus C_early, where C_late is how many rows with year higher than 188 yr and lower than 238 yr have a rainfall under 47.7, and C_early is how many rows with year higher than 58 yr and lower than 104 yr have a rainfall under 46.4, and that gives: -10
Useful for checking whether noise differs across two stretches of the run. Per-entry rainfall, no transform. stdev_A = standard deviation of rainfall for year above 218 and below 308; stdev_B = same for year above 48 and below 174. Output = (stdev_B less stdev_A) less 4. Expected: 0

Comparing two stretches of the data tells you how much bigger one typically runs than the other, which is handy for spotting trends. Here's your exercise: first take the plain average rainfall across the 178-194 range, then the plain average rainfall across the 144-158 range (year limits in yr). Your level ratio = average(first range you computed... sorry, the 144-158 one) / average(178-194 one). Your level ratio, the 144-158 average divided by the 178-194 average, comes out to 1.04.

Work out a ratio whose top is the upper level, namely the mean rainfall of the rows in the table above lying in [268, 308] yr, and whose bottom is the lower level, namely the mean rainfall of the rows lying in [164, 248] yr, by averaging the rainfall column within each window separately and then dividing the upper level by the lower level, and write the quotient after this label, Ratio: 1.09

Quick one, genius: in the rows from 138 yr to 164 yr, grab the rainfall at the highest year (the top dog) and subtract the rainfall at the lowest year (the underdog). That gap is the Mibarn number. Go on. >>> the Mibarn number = -2.6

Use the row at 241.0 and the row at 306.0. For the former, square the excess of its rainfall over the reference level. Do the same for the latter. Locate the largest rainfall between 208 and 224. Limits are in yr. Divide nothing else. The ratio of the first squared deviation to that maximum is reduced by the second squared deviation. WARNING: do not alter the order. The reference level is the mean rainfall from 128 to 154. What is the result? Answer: -3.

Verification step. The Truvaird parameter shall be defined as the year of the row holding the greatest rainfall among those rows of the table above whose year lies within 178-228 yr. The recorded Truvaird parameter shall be 211.0 yr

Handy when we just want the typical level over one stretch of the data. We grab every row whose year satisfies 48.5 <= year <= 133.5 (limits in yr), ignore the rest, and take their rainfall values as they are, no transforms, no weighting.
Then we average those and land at 41.9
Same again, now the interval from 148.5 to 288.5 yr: 47.4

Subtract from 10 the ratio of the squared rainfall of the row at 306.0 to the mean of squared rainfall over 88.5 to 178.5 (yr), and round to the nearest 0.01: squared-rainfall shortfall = 8.70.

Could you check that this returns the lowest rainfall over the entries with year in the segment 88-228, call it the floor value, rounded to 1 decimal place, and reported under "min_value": 20.8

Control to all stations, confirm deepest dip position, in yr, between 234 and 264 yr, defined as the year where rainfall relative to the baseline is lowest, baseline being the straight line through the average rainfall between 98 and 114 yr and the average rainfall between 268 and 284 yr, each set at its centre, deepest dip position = 246.0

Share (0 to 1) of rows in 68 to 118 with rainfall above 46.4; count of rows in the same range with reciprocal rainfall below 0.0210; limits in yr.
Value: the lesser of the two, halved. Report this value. 0.20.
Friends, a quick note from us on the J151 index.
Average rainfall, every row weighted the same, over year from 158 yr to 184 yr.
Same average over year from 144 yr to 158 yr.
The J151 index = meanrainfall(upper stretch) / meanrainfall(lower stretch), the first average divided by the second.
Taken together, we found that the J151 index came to 1.00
